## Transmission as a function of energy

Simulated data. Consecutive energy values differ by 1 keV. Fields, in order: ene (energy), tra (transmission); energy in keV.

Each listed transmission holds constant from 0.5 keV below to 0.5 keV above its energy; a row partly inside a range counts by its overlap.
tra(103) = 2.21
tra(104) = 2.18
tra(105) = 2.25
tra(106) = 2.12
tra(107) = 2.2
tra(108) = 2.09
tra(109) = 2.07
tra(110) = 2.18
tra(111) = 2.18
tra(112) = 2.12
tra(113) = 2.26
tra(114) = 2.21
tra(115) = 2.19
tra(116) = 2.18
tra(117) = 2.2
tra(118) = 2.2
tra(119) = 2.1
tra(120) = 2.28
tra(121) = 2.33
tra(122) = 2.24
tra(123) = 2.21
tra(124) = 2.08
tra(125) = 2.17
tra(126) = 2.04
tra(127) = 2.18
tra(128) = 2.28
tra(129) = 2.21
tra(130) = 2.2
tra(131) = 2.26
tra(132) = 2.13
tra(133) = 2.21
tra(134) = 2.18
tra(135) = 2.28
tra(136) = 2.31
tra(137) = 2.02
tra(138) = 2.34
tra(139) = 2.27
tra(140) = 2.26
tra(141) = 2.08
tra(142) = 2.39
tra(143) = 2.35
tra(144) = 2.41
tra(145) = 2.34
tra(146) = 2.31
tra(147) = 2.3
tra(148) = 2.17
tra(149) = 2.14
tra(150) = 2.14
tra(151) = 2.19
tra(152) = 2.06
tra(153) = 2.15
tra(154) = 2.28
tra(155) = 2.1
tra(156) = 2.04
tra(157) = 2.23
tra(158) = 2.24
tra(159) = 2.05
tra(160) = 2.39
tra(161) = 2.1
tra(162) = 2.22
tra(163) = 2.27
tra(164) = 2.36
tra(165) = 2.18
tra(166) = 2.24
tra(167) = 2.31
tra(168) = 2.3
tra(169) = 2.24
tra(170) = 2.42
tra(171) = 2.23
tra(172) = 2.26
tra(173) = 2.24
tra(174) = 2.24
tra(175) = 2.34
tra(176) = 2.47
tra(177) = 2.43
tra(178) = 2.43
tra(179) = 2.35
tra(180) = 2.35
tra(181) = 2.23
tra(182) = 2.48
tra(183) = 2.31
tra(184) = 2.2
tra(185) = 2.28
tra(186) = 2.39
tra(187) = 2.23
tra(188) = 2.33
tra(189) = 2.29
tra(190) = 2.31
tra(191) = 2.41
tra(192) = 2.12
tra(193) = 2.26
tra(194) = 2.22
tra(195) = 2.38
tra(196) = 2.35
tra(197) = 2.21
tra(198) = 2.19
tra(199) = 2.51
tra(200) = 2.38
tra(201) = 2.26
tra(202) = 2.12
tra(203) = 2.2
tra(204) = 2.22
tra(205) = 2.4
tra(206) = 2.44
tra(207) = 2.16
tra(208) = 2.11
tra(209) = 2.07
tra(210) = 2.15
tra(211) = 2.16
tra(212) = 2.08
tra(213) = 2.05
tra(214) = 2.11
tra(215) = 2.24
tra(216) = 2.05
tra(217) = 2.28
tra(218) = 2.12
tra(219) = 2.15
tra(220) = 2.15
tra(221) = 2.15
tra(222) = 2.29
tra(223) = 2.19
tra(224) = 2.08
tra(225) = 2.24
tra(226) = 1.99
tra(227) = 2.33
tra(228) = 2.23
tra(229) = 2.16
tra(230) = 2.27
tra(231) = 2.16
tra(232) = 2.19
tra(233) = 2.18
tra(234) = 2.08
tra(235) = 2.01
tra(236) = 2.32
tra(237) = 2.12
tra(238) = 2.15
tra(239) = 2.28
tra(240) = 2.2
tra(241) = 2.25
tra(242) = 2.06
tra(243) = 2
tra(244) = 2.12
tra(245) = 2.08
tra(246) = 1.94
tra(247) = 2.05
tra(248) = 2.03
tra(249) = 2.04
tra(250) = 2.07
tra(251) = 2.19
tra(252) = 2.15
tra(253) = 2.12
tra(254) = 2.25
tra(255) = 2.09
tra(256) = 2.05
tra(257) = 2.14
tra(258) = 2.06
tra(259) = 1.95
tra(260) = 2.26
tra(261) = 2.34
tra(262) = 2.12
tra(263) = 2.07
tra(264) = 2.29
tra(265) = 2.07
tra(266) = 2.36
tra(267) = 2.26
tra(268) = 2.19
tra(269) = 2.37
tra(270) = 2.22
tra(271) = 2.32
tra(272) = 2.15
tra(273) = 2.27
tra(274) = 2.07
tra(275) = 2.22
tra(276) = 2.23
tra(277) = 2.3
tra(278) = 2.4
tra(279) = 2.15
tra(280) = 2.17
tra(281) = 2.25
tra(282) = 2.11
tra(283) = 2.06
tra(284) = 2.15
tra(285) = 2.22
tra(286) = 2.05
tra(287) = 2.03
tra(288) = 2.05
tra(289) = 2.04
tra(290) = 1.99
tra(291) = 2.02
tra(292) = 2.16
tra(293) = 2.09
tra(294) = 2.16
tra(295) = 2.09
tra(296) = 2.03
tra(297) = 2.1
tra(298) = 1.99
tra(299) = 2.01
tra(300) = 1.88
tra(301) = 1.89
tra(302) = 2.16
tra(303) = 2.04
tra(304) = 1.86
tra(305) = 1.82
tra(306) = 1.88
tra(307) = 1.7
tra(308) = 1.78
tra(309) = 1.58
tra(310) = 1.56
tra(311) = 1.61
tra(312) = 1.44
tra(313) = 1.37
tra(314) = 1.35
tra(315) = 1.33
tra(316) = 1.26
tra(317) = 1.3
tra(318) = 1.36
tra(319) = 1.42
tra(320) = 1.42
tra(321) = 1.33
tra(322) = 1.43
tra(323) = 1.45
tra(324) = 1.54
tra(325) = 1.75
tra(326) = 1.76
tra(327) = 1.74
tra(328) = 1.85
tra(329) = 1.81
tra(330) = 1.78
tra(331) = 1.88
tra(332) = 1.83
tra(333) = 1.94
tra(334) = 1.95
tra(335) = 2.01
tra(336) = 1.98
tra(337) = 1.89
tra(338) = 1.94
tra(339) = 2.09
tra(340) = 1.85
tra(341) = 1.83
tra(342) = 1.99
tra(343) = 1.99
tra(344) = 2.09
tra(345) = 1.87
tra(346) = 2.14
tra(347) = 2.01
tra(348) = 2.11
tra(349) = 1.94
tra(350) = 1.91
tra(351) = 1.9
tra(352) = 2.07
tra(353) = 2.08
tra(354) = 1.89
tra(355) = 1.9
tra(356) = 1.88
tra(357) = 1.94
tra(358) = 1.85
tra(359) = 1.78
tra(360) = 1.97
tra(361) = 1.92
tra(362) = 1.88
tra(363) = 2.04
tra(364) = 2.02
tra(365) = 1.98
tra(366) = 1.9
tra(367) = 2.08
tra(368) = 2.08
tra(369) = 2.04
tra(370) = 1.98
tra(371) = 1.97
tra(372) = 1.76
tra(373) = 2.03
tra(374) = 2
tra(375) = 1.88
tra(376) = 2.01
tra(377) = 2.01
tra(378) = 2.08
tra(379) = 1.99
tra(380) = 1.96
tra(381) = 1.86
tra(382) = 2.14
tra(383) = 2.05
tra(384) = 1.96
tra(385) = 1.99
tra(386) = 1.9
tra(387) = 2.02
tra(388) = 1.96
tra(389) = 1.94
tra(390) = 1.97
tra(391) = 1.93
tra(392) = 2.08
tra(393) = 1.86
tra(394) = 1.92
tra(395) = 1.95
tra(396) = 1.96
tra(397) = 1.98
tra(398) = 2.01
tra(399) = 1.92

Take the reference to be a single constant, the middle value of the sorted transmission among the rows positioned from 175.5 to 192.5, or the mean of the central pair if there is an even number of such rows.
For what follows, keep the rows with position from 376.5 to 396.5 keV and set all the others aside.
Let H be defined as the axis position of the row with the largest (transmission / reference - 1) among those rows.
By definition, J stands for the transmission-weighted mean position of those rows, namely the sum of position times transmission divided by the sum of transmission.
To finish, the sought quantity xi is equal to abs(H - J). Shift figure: 4.4 keV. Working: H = 382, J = 386.4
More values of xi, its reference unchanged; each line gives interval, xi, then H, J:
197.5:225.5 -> 12.3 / 199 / 211.3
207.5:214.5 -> 0.0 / 211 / 211.0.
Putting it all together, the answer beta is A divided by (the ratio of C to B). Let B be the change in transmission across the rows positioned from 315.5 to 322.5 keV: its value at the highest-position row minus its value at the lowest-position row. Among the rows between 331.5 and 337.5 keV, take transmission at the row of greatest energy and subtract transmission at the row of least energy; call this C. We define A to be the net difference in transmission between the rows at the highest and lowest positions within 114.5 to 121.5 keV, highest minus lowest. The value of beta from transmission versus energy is 0.4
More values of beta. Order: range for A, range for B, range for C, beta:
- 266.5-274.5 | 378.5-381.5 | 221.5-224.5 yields -0.1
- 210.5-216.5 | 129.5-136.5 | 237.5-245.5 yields 0.2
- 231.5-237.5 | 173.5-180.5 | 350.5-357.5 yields -0.2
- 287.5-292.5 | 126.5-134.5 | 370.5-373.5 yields 0.0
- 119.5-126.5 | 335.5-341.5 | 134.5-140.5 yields -1.8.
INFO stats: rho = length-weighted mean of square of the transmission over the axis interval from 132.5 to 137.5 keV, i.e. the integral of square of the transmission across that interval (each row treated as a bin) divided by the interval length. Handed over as 4.9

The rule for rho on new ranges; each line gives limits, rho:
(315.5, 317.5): 1.6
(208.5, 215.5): 4.5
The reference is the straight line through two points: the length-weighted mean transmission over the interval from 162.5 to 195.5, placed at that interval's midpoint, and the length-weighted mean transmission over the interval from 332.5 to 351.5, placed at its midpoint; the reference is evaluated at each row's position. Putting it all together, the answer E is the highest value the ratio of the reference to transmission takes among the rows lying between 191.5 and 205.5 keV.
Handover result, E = 1.08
